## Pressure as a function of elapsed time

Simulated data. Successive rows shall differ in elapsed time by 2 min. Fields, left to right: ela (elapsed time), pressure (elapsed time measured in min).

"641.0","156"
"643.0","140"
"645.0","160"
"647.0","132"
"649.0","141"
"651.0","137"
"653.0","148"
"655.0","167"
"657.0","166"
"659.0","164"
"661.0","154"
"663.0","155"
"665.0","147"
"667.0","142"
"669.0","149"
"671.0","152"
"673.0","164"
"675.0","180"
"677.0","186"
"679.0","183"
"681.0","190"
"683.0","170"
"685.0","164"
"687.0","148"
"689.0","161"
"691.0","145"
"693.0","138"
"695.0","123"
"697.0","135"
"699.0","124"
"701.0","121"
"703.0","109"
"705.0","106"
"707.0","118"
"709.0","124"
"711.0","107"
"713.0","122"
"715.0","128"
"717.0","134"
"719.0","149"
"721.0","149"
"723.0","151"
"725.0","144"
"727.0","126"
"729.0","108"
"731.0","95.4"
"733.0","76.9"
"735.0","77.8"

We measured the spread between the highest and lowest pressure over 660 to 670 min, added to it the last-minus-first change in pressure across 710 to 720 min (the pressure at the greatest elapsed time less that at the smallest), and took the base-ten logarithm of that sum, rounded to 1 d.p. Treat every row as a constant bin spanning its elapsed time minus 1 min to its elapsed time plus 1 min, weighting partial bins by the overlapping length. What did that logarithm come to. 1.7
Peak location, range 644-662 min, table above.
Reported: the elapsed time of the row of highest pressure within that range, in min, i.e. 655.0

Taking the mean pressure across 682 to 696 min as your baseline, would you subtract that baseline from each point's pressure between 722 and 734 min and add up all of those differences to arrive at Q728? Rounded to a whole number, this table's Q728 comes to -198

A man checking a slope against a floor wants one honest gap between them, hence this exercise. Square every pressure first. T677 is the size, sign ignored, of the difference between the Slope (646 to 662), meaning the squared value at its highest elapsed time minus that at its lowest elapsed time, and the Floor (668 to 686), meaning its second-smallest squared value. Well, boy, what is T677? 16812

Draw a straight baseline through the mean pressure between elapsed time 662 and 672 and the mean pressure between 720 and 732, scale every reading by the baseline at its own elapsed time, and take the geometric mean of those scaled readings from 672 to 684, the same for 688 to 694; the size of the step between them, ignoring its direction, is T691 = 0.181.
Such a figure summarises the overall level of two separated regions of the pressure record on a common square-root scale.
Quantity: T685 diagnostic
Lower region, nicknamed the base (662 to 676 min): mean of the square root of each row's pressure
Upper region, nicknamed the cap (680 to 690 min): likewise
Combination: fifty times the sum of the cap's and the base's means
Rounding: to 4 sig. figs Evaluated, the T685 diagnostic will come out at 1268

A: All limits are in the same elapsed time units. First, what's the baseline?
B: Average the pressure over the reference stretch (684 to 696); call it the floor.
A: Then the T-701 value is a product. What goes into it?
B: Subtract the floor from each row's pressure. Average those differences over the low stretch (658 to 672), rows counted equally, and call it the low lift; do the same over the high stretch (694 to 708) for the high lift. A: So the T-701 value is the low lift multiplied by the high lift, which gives -145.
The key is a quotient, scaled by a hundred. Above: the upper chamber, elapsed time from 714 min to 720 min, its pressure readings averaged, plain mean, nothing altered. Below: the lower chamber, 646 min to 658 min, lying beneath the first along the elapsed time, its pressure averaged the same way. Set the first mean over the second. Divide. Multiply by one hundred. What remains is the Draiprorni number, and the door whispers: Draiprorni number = 92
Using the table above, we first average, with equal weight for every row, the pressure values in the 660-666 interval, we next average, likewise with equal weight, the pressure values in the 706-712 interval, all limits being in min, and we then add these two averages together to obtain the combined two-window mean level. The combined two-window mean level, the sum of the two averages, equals 268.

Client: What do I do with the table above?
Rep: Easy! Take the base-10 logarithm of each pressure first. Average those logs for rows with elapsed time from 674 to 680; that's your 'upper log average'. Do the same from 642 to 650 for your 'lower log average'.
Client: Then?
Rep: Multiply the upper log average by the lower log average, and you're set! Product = 4.9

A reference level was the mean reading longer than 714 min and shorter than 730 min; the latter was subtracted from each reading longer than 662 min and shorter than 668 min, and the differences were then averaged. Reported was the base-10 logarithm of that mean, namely 1.1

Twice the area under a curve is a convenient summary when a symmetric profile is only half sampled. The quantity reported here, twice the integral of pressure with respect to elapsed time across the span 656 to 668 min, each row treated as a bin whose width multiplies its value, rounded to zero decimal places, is 3712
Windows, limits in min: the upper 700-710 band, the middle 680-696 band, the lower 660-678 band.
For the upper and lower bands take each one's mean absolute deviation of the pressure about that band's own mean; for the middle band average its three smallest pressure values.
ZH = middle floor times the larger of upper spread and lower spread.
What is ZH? 1614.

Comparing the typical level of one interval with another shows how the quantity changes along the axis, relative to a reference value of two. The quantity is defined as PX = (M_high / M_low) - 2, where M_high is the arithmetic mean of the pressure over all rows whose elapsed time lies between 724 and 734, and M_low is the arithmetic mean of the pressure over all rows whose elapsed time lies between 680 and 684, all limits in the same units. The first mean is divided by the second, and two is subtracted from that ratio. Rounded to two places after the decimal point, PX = -1.39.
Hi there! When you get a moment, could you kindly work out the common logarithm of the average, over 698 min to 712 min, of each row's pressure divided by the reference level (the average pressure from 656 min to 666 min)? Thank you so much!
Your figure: -0.13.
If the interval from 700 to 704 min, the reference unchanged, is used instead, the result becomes -0.14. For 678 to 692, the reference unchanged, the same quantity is 0.02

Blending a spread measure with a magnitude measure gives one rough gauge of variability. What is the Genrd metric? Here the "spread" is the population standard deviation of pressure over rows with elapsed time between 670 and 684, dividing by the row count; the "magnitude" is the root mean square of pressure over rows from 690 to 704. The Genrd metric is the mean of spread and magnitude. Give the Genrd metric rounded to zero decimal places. 70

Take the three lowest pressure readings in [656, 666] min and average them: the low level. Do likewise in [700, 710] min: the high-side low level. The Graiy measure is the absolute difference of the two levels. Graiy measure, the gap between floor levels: 41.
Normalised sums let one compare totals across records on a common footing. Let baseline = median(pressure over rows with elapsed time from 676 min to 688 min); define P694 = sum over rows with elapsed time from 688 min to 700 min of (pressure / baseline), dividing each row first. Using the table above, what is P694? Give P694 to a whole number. 5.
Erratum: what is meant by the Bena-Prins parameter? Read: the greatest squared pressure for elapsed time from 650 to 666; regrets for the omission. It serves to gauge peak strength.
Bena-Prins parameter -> 27889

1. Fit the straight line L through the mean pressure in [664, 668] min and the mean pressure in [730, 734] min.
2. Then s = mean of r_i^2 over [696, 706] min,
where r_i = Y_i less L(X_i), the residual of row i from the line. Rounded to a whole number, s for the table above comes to 95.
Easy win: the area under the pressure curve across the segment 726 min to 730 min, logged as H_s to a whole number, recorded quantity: 468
